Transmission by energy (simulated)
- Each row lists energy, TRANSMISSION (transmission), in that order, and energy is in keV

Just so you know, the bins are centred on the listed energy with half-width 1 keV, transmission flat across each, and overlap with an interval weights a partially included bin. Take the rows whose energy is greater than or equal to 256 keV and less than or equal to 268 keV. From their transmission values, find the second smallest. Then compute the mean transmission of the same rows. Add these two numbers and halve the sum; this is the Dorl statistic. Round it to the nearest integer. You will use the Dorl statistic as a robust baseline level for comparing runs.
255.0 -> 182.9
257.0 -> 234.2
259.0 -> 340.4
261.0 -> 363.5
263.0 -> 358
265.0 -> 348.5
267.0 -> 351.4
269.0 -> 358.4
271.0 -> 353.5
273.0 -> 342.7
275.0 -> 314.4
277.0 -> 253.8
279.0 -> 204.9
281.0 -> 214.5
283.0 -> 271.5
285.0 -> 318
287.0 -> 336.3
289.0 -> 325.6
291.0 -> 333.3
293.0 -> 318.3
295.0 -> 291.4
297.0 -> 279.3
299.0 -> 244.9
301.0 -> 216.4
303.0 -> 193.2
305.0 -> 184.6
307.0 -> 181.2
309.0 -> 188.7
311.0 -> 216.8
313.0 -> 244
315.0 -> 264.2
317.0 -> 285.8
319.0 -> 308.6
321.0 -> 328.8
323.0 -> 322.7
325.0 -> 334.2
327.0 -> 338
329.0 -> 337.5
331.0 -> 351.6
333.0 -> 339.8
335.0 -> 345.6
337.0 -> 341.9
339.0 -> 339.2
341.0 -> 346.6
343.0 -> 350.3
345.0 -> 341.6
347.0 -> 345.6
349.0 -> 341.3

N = 337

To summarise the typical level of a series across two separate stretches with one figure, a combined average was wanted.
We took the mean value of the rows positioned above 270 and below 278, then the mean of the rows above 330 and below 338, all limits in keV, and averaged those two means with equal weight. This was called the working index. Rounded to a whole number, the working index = 330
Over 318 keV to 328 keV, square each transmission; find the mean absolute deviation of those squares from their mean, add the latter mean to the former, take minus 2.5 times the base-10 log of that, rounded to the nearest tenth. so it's -12.6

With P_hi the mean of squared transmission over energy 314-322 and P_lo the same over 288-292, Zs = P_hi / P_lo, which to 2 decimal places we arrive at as 0.82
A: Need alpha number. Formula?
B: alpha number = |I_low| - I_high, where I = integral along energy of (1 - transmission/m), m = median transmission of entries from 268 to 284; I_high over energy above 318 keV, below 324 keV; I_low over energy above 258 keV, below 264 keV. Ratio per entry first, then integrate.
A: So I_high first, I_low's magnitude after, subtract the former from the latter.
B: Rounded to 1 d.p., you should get 1.8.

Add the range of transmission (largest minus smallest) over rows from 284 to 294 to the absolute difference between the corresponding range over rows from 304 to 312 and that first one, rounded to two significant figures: 36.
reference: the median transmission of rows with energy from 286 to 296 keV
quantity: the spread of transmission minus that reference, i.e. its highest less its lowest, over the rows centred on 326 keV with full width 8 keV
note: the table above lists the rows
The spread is 15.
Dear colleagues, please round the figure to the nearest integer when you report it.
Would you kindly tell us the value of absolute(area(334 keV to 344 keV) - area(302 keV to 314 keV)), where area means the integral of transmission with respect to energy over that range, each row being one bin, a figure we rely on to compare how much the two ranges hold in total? 1030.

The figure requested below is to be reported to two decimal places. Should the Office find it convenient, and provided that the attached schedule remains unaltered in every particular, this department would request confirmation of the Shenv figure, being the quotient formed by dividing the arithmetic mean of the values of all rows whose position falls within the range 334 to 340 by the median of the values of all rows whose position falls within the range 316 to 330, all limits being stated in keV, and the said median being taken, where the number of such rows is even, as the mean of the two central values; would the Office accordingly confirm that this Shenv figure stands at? 1.04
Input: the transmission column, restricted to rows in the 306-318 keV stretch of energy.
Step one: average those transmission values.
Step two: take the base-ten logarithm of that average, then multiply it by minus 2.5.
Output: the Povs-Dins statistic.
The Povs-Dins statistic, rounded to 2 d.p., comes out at -5.90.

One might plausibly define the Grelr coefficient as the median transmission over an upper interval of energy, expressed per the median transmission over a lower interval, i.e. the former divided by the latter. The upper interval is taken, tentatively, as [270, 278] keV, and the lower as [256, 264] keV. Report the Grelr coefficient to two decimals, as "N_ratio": 0.94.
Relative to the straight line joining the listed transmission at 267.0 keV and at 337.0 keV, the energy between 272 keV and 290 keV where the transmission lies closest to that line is 273.0 keV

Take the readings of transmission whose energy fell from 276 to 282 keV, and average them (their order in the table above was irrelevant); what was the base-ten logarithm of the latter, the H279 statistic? 2.35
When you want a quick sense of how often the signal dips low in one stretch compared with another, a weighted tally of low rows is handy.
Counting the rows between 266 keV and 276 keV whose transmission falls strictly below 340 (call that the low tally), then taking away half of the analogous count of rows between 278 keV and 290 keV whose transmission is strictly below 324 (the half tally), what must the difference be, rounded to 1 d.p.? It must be -1.0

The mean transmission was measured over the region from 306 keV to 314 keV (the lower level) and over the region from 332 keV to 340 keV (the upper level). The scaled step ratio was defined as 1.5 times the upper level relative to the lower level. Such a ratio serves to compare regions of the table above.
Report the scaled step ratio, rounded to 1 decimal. 2.5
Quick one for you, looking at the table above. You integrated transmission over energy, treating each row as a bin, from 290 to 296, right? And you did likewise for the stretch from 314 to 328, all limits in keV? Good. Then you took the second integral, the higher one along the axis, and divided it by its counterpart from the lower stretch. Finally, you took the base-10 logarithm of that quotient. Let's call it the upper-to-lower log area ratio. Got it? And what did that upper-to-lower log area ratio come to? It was 0.36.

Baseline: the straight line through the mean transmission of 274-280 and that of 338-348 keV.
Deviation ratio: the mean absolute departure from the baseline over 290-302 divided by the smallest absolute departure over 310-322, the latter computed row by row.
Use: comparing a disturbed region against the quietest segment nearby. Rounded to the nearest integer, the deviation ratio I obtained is 8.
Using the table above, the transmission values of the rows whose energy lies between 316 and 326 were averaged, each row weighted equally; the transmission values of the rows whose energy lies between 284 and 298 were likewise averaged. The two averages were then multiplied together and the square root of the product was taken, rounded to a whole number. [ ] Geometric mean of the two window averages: 315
